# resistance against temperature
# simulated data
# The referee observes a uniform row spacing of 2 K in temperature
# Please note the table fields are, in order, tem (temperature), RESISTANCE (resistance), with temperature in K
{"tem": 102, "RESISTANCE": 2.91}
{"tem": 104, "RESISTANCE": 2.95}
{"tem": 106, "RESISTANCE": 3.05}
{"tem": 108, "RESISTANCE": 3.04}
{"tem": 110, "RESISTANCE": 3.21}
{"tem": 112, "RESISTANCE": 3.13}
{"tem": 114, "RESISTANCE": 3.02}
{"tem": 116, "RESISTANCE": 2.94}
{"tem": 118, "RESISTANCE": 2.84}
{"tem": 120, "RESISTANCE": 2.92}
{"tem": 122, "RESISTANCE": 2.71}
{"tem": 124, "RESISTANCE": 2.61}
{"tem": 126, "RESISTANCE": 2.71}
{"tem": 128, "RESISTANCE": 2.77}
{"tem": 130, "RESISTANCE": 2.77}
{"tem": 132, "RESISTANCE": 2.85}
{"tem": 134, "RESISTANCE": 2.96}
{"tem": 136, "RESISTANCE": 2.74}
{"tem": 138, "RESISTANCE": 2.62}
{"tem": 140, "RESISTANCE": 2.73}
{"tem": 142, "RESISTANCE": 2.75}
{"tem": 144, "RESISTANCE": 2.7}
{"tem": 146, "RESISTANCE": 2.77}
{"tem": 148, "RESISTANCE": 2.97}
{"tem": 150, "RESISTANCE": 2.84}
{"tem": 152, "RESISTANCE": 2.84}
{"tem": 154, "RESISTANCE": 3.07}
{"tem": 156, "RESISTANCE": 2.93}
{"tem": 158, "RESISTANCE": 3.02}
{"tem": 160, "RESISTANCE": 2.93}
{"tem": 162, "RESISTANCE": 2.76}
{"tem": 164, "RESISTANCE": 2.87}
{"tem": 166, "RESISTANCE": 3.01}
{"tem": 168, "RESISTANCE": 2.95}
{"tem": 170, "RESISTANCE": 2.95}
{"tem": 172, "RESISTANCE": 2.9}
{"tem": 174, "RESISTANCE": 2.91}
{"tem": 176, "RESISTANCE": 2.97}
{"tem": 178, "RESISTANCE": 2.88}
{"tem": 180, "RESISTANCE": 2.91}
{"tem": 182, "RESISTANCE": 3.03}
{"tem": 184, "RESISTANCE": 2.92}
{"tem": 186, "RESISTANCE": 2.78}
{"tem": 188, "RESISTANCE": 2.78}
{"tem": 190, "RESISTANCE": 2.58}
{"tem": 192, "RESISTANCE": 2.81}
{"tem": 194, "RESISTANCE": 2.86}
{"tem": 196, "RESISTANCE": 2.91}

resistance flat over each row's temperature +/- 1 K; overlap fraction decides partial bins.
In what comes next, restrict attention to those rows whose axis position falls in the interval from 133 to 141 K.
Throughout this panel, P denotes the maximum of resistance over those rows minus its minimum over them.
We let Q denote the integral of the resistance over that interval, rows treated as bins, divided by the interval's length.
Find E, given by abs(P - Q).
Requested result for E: 2.4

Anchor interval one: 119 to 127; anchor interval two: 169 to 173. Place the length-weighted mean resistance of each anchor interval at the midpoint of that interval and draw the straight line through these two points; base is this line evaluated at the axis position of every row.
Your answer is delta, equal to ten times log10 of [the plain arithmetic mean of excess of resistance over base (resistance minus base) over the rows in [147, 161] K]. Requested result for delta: -11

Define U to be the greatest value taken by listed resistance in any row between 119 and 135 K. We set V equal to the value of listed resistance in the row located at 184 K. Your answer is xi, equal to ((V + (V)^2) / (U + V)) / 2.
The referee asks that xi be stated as 0.97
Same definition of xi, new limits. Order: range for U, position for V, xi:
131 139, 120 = 0.97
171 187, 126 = 0.88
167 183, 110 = 1.08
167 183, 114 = 1.00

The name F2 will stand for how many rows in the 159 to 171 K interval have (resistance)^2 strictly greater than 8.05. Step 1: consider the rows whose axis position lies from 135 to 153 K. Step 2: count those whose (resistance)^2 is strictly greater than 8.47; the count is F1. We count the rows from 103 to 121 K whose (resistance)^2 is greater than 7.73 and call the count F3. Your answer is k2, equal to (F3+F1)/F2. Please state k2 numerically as 2.0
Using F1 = 1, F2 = 5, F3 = 9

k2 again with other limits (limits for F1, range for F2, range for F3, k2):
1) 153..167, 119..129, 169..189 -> 13.0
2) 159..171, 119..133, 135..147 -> 2.0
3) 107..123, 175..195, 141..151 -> 1.3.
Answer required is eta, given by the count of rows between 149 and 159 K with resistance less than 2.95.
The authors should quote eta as 3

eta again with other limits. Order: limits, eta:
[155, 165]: 4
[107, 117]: 1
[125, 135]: 4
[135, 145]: 5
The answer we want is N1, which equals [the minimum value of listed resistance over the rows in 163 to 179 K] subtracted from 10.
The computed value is 7.13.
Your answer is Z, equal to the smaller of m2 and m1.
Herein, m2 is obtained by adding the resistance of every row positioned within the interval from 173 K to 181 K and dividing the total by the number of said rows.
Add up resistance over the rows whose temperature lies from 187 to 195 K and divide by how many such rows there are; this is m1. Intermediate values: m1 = 2.76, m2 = 2.92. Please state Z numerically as 2.76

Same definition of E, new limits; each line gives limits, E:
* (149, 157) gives 2.7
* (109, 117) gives 2.8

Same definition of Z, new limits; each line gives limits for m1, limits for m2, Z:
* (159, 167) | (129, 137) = 2.83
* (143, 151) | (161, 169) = 2.82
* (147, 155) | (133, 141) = 2.76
